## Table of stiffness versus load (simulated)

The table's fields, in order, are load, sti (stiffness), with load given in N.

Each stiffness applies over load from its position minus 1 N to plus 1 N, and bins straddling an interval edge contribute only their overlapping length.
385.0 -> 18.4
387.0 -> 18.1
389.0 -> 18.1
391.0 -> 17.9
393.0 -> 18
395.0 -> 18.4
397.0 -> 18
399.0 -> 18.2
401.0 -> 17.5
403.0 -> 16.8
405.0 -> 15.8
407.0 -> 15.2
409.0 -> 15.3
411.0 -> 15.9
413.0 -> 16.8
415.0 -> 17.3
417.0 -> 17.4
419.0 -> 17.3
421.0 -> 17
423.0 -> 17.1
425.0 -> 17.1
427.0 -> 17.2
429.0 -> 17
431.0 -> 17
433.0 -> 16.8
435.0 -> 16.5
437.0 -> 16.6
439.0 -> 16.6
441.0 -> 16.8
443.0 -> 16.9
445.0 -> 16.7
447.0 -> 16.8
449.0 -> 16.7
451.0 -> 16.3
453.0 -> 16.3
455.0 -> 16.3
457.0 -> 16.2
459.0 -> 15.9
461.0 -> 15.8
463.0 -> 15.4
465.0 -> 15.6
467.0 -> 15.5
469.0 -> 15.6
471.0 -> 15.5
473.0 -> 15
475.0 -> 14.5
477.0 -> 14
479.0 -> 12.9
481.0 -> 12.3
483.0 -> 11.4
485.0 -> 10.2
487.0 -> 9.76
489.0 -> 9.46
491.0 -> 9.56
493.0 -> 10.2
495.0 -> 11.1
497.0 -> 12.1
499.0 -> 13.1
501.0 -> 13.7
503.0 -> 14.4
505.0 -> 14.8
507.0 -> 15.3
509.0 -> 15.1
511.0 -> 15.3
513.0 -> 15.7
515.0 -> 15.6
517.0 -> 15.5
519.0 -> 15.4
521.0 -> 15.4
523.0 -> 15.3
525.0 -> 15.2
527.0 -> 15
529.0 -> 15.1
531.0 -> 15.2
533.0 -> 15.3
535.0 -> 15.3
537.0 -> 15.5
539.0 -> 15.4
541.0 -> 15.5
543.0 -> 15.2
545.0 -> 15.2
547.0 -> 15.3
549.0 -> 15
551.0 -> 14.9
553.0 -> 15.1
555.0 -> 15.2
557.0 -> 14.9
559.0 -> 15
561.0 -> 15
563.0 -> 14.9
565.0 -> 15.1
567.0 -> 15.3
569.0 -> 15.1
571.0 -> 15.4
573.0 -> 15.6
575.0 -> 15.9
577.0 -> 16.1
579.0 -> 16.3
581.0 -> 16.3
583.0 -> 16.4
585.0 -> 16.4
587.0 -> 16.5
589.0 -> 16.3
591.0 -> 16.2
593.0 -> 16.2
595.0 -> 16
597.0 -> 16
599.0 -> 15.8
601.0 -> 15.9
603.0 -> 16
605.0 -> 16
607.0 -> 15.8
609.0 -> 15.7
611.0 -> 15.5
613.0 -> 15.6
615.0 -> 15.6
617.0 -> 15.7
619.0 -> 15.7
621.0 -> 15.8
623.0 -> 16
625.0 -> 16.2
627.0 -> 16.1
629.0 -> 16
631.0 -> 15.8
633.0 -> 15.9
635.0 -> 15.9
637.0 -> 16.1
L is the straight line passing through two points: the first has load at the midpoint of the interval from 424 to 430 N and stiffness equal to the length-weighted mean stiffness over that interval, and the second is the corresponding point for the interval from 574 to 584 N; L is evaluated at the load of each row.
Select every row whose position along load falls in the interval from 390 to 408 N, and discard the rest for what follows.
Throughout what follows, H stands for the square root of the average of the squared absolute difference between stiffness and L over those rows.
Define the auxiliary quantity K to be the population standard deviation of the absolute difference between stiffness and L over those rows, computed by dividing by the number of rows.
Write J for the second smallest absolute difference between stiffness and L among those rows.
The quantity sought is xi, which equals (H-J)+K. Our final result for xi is 1.12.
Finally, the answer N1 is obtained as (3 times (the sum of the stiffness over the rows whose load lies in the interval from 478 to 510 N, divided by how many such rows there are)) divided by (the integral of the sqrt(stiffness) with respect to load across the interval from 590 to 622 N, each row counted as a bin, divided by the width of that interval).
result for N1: 9.2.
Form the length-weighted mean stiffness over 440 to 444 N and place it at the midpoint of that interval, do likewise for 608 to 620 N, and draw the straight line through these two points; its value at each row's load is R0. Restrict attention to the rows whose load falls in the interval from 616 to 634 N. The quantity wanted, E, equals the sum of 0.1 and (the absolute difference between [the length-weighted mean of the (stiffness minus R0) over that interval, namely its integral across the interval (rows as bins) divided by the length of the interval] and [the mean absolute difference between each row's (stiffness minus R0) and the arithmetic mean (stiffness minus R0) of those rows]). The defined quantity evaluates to 0.3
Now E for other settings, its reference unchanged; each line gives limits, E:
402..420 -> 1.5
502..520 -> 1.6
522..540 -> 1.2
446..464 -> 1.0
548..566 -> 1.2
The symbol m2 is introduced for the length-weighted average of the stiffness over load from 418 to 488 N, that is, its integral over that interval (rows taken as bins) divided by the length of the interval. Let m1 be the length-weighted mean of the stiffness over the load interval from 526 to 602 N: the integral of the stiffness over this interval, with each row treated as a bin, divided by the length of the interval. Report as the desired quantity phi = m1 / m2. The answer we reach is 1.00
